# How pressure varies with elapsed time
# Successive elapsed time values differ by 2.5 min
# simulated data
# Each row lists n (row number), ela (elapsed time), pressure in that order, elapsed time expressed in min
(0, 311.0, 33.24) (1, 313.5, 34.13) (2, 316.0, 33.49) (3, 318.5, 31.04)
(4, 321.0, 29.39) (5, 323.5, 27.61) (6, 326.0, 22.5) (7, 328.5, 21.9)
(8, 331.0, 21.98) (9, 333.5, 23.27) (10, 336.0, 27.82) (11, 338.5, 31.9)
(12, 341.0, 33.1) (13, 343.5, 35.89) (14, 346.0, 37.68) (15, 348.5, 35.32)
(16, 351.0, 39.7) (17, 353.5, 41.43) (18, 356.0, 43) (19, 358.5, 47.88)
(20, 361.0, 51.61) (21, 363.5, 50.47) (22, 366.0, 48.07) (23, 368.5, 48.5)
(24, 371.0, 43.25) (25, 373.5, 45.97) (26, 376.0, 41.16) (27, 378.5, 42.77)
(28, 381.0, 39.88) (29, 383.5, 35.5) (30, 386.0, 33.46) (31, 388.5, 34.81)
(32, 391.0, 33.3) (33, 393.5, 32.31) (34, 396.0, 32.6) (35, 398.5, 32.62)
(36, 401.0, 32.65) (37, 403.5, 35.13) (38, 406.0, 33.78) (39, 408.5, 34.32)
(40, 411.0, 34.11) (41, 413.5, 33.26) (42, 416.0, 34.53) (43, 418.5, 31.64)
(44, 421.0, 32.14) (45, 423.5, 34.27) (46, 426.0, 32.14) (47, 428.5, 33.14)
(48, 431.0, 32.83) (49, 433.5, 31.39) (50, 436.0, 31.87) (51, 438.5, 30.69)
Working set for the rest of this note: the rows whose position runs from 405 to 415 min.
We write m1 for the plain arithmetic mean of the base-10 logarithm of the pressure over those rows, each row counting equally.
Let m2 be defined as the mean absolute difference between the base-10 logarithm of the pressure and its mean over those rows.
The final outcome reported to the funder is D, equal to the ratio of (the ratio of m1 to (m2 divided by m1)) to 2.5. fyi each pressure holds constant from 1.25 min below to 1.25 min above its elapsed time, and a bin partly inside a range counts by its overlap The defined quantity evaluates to 210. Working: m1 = 1.53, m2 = 0.004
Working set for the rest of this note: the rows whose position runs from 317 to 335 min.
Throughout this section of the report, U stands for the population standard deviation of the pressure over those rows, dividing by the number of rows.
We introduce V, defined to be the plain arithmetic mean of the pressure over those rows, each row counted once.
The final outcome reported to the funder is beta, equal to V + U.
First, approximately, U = 3.6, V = 25.4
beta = 29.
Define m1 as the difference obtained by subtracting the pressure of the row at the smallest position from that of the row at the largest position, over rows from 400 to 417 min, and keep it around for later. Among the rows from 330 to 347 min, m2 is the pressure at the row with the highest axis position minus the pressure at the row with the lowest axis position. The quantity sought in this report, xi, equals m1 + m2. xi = 18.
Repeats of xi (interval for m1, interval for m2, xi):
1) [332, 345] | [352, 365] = 22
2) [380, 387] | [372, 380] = -10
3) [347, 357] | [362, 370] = 6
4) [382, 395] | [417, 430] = -2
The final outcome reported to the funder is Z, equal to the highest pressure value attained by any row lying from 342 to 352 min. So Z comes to 39.7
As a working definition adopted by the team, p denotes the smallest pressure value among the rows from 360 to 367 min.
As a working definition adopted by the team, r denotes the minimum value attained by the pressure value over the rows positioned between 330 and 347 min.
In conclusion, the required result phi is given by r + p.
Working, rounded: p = 48.07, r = 21.98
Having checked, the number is 70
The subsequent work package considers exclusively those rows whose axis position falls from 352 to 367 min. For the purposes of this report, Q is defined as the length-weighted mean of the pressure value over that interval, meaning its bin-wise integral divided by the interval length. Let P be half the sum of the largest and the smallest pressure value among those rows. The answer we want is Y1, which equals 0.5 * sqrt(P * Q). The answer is 23.4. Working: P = 47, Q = 47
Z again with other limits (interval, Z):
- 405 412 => 34.32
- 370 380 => 45.97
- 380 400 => 39.88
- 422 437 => 34.27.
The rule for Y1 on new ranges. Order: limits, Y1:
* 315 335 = 13.5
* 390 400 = 16.4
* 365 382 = 22.1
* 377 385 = 19.6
